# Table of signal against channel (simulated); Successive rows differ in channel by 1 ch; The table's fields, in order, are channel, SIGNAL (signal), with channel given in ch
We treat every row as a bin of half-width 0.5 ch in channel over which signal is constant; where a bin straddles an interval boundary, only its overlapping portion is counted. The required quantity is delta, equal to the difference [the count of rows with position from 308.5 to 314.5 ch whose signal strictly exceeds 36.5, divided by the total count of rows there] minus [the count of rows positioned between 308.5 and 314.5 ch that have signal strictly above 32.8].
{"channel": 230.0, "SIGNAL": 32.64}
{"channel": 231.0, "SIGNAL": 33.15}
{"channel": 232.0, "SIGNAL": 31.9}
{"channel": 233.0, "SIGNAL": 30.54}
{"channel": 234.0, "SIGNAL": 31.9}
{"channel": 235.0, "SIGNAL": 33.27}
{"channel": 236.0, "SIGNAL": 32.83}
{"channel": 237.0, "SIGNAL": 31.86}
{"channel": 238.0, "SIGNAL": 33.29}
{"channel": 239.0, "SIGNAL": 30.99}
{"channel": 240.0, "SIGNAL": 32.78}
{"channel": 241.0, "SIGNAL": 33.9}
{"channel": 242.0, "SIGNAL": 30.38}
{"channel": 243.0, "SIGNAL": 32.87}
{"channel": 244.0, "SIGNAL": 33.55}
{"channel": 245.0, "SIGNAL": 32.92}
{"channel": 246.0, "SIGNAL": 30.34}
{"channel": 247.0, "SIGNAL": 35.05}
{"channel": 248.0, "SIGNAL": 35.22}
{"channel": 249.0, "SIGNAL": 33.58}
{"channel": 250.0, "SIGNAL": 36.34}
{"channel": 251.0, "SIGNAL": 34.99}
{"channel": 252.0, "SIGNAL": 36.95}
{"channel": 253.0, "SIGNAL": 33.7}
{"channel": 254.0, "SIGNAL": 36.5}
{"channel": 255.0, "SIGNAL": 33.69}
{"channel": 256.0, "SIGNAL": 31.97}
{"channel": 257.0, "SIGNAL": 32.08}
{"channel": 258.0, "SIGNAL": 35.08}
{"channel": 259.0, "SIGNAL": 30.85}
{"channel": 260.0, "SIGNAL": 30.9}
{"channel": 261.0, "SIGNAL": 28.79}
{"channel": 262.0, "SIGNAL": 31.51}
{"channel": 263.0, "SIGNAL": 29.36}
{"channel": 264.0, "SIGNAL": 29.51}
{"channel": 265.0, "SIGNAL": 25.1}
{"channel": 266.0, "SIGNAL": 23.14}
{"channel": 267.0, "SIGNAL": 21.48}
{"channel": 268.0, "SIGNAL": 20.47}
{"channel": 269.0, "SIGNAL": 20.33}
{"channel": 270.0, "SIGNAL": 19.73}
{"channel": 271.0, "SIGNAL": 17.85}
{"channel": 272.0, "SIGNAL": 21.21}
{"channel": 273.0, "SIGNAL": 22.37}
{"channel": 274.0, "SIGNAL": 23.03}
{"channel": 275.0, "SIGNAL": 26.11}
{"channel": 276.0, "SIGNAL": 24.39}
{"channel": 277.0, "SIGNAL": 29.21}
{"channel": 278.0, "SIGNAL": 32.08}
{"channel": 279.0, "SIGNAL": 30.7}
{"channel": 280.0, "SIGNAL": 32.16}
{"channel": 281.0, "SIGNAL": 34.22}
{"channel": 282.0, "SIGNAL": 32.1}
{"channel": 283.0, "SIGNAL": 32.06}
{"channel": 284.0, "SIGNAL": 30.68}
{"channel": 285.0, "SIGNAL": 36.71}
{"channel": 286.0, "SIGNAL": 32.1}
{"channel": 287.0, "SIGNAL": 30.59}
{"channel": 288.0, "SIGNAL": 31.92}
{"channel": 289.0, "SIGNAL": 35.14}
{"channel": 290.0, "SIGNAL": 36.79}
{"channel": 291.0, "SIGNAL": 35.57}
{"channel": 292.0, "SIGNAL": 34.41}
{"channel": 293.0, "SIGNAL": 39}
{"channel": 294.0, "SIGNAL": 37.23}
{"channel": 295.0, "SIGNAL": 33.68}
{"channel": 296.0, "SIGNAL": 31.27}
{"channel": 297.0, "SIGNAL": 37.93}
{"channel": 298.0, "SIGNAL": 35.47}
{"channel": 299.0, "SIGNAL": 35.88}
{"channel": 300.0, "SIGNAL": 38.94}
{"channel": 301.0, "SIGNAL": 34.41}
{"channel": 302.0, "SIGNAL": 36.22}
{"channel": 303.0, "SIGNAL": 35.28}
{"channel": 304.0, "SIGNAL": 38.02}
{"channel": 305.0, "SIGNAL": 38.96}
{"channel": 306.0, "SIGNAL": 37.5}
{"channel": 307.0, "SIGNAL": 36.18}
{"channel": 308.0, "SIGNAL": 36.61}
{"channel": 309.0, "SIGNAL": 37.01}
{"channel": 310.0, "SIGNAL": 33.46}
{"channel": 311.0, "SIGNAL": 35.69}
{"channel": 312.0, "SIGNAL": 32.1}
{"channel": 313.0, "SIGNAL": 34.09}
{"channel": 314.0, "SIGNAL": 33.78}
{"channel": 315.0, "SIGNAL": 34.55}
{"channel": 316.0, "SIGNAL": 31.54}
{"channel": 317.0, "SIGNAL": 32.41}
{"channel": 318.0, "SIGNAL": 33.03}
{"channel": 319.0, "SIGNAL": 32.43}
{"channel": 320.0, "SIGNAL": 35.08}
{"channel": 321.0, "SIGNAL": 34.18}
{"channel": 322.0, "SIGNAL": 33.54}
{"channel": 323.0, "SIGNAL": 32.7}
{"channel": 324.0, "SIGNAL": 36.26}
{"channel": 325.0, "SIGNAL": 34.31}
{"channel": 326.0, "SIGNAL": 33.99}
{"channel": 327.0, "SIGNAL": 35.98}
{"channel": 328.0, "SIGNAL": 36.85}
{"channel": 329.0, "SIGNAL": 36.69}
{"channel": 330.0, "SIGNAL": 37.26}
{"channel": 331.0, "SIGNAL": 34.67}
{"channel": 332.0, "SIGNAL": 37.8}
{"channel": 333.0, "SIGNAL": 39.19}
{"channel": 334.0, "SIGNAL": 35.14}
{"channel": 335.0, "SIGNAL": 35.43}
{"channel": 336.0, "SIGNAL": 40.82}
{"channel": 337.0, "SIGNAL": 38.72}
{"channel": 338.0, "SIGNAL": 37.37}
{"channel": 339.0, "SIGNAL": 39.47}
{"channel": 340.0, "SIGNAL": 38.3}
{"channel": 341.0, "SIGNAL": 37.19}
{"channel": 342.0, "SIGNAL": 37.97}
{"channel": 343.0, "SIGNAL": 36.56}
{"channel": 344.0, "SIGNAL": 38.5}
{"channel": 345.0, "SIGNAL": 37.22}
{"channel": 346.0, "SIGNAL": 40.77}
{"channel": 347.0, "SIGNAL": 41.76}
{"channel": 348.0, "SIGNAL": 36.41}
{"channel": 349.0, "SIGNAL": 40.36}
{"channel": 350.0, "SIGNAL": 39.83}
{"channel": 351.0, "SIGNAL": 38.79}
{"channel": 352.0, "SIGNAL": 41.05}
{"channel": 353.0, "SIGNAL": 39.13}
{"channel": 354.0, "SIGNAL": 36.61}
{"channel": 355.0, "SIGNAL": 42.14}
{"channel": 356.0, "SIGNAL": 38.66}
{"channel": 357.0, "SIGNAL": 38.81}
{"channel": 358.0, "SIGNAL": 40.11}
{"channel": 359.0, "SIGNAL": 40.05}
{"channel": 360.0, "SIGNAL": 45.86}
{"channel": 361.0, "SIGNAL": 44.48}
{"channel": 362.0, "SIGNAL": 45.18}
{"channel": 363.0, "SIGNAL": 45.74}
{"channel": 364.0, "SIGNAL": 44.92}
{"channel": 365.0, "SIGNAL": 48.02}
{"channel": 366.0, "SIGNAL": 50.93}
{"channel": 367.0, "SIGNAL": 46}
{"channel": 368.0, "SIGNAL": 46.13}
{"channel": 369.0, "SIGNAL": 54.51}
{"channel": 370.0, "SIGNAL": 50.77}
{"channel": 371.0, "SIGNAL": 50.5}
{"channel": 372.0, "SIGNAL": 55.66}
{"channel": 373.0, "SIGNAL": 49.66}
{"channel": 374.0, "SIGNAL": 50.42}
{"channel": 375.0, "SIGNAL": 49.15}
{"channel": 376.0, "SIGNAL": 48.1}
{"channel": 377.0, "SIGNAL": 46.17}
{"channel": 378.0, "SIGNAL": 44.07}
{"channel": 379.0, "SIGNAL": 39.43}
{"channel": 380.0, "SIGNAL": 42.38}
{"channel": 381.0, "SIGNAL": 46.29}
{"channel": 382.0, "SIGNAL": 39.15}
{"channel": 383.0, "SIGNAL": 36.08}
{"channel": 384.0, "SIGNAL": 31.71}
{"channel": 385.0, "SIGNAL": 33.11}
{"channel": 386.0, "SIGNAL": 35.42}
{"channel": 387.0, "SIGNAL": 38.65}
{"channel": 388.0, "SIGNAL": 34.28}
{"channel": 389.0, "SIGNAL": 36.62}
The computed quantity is -4.8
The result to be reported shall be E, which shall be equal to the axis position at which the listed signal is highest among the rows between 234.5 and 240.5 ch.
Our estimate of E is 238.0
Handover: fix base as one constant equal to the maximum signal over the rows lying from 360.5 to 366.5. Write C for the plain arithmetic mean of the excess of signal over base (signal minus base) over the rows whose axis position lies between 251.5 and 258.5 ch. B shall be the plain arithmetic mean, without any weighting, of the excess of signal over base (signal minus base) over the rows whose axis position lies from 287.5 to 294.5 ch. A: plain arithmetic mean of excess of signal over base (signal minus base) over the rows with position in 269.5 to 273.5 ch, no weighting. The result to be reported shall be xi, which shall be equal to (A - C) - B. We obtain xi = 1.2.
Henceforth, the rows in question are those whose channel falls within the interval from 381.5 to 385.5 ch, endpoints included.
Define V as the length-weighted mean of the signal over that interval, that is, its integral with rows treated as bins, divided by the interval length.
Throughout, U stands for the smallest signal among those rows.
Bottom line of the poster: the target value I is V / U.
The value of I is 1.10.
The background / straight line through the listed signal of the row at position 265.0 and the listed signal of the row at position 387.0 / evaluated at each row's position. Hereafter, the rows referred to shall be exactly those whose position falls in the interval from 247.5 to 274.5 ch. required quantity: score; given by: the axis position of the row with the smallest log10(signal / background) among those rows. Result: 271.0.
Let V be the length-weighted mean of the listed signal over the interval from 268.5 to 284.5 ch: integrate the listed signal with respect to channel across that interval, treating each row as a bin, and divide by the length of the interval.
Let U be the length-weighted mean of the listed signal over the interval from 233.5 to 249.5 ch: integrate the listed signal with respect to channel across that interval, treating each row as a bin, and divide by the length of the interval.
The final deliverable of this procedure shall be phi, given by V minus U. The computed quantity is -6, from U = 33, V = 26.8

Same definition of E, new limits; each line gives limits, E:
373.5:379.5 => 374.0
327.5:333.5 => 333.0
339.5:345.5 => 344.0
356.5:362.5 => 360.0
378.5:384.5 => 381.0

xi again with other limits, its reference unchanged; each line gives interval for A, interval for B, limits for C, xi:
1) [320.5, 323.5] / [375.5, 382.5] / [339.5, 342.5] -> 2.9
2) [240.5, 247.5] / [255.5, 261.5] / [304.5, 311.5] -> 15.5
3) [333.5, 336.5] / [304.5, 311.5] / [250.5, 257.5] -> 17.3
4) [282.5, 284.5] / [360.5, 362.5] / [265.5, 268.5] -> 15.8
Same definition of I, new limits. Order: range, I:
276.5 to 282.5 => 1.09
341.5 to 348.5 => 1.06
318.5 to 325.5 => 1.05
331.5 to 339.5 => 1.08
